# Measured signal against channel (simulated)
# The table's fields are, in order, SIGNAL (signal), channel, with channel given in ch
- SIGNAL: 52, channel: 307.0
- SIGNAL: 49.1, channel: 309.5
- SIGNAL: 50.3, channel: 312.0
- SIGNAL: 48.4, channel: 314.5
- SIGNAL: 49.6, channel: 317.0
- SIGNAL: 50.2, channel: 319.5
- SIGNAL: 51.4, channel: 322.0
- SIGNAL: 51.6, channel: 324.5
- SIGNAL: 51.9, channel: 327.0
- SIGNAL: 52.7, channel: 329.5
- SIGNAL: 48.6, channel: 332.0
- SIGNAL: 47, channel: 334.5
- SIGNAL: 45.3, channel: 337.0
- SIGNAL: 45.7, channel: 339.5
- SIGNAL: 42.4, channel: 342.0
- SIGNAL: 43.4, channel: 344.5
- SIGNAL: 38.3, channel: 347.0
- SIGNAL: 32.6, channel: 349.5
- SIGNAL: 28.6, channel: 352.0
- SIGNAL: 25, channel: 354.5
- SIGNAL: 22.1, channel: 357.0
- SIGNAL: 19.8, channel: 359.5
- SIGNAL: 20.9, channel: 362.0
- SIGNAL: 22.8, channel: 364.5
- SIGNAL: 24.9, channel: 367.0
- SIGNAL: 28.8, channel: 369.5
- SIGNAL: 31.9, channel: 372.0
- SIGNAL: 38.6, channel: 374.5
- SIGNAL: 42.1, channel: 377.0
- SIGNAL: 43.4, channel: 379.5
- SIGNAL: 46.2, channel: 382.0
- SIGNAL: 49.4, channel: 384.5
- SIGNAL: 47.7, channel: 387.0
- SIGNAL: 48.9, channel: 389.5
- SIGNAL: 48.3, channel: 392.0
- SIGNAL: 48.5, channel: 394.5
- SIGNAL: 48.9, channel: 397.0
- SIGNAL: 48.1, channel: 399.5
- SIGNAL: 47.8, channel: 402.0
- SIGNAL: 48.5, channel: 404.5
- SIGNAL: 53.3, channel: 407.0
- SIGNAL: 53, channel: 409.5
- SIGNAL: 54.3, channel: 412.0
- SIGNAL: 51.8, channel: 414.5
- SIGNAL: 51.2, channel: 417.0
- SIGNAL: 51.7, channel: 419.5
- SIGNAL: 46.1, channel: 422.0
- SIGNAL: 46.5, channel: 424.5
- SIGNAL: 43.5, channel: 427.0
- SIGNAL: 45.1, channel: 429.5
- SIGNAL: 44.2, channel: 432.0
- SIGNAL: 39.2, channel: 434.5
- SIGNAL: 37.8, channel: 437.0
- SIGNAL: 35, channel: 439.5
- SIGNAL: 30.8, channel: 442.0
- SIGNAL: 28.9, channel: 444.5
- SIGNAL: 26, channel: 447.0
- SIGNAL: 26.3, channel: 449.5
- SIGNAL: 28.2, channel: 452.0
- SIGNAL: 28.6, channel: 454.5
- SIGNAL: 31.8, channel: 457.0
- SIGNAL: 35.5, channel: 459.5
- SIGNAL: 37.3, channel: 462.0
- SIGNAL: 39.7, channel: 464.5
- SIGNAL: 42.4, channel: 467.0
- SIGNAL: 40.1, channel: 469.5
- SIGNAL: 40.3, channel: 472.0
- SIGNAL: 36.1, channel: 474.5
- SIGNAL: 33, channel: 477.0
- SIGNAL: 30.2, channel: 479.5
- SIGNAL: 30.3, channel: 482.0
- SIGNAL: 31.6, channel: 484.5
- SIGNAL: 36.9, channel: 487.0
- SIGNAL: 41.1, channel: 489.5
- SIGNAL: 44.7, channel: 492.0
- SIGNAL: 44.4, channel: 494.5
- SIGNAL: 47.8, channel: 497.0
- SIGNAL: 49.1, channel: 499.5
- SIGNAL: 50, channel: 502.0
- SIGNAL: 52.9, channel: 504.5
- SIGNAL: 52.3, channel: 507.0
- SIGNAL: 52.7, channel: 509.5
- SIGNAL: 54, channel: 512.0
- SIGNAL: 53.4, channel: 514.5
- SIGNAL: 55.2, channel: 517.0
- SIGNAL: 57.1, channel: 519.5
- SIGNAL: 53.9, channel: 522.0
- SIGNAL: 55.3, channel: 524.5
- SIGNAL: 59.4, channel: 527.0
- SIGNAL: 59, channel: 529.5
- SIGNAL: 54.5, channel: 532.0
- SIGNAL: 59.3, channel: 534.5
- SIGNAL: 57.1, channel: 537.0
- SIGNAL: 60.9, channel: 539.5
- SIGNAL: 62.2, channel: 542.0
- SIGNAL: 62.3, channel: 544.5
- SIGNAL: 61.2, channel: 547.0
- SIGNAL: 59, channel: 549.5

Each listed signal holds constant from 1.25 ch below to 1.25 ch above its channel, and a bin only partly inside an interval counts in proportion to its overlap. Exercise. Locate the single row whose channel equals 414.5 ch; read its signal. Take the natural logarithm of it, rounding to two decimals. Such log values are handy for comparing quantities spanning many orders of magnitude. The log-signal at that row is 3.95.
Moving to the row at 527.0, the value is 4.08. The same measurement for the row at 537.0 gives 4.04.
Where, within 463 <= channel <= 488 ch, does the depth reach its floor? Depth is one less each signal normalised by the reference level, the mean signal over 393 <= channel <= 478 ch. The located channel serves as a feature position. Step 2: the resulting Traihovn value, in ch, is 467.0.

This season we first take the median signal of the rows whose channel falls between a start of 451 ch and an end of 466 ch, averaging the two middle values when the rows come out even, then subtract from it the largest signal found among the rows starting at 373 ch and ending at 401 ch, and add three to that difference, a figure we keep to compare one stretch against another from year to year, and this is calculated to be -13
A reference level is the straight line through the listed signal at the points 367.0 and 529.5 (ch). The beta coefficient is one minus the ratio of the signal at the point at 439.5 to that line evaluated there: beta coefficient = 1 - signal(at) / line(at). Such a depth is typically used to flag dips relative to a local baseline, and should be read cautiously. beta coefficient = 0.1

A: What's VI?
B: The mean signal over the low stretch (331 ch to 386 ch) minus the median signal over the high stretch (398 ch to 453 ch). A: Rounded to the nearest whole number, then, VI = -10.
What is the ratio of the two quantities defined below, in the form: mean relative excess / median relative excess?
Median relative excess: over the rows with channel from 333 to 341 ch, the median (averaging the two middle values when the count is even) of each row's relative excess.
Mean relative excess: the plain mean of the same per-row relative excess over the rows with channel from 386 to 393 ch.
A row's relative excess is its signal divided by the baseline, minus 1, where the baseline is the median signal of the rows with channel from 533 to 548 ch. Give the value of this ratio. 0.83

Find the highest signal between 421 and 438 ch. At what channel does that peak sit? 424.5 ch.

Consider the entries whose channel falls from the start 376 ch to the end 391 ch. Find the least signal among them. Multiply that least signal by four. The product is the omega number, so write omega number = 168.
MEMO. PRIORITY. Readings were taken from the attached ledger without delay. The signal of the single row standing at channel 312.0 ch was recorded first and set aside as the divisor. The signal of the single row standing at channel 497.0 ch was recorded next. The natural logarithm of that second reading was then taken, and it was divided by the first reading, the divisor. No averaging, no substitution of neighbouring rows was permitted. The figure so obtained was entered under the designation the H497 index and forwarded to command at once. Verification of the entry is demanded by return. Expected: 0.077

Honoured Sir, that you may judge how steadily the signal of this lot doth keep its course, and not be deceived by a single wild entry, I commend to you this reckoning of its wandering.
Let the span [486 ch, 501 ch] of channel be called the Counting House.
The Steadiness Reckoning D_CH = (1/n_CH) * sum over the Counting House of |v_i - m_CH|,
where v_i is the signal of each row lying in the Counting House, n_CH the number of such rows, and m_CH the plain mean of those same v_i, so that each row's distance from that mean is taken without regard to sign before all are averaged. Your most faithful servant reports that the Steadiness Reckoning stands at 3.3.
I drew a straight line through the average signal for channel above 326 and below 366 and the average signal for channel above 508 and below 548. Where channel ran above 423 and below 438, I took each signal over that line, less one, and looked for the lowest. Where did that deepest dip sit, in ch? 437.0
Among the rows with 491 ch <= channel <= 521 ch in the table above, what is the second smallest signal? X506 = 44.7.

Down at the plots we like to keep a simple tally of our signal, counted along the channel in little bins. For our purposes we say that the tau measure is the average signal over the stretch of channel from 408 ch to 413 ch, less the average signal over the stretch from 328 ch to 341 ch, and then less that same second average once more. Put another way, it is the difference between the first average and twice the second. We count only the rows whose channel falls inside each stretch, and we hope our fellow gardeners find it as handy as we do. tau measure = -42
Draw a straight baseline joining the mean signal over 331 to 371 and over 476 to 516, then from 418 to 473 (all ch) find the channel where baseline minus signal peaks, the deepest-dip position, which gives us 447.0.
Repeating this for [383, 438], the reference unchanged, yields 437.0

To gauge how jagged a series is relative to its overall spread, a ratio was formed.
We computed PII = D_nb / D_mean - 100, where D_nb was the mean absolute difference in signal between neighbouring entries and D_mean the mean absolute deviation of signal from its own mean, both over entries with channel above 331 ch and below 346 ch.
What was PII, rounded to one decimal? -99.1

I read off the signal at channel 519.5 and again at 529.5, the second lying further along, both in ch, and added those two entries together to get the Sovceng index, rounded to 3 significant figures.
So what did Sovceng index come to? 116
